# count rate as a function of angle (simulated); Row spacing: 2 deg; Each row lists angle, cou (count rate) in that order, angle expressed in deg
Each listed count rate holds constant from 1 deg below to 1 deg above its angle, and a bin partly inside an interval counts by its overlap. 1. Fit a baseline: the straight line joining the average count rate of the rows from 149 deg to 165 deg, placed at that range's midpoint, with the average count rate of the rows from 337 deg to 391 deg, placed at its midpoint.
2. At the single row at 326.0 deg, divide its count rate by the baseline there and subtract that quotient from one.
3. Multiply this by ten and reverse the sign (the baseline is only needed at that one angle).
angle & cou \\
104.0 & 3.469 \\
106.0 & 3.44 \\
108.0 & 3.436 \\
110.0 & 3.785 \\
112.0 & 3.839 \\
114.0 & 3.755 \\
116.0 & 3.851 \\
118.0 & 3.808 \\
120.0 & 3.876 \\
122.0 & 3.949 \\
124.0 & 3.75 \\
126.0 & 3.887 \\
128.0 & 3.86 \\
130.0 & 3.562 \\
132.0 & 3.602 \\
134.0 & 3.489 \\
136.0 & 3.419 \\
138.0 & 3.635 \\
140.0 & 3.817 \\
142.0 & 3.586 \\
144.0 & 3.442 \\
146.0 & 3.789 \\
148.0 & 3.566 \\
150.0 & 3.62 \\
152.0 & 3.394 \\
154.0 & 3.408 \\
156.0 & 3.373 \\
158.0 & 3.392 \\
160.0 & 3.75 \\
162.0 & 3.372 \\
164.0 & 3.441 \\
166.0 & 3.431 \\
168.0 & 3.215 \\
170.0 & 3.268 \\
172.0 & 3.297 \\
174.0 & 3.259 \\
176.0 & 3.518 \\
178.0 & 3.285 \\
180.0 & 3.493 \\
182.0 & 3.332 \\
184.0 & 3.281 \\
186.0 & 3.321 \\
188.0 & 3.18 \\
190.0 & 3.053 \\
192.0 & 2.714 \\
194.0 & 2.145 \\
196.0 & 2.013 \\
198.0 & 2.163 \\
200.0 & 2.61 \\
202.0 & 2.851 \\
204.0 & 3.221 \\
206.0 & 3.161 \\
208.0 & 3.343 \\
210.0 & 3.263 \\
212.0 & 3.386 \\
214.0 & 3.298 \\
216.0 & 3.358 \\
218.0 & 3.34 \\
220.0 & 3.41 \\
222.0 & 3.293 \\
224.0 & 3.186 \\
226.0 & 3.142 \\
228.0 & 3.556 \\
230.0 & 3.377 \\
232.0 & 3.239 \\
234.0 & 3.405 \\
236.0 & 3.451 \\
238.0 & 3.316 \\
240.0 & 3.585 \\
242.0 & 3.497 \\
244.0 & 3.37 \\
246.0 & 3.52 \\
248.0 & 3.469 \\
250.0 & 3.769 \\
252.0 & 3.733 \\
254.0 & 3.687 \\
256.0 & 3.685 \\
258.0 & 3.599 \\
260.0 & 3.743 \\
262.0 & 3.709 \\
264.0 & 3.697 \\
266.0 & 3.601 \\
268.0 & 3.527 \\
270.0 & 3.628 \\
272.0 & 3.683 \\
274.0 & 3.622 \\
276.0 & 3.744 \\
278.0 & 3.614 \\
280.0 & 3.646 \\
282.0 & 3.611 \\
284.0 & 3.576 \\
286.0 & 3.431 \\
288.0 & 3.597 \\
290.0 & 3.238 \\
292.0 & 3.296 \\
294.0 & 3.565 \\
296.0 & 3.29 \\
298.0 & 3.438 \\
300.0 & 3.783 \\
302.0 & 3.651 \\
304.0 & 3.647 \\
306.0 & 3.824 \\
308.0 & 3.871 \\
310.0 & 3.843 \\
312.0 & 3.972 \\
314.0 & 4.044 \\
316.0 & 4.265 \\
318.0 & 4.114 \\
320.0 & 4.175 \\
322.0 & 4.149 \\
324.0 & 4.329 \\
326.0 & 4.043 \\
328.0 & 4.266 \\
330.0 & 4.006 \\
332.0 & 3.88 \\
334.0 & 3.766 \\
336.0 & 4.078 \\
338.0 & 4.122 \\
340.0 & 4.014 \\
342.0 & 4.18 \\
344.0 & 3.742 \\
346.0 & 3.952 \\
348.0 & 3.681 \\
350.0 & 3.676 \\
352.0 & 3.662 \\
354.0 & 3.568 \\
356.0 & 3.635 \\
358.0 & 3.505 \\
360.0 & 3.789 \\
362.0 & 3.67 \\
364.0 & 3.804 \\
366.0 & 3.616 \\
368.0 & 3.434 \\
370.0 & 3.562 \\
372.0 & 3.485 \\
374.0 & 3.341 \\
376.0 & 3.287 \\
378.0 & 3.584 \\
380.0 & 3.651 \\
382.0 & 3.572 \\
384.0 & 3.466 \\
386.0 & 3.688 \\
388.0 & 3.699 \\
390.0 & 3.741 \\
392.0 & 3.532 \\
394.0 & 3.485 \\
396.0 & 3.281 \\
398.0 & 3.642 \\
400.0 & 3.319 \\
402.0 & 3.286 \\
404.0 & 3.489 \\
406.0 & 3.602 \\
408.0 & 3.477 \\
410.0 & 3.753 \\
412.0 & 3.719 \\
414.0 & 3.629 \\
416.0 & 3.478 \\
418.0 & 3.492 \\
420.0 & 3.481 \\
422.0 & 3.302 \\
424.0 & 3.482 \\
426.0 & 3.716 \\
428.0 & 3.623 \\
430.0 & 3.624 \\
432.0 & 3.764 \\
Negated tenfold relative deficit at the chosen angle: 1.1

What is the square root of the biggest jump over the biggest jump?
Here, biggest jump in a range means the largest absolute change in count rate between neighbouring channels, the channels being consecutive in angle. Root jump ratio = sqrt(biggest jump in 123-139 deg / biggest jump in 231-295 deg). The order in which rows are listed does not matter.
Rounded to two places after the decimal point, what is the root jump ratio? 0.91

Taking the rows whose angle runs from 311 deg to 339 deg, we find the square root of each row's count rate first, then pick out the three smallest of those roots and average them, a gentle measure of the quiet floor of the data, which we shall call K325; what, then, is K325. 1.968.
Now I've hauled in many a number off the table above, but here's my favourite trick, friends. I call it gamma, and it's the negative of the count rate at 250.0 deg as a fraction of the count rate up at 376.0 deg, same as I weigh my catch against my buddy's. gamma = -1.15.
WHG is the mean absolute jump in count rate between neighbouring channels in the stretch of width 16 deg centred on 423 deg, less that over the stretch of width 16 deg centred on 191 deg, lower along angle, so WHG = -0.11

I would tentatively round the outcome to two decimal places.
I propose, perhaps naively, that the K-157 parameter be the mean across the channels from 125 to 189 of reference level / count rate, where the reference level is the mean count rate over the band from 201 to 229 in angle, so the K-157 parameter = 0.94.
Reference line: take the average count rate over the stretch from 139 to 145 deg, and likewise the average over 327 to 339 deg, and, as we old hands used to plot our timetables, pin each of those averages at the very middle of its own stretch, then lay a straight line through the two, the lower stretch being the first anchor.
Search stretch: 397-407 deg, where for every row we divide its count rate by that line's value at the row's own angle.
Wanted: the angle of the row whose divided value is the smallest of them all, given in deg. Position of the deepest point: 402.0 deg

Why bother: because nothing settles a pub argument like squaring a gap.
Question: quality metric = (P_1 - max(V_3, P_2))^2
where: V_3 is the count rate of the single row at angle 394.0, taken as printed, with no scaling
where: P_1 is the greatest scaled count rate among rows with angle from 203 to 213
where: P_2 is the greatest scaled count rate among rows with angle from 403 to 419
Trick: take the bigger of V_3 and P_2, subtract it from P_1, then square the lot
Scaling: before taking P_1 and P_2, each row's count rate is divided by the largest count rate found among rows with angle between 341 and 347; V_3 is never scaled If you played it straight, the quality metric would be 7.2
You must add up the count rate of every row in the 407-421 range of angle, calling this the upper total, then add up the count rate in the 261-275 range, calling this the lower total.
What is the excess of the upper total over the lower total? -0.4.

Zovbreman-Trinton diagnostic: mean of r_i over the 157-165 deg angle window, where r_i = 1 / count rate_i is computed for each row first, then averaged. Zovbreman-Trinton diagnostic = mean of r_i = 0.287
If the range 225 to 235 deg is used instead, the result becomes 0.300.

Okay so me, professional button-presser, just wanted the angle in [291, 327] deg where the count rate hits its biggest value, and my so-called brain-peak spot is 324.0 deg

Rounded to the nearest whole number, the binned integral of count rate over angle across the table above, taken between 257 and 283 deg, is 95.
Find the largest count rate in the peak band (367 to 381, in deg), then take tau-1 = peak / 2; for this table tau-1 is 1.83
